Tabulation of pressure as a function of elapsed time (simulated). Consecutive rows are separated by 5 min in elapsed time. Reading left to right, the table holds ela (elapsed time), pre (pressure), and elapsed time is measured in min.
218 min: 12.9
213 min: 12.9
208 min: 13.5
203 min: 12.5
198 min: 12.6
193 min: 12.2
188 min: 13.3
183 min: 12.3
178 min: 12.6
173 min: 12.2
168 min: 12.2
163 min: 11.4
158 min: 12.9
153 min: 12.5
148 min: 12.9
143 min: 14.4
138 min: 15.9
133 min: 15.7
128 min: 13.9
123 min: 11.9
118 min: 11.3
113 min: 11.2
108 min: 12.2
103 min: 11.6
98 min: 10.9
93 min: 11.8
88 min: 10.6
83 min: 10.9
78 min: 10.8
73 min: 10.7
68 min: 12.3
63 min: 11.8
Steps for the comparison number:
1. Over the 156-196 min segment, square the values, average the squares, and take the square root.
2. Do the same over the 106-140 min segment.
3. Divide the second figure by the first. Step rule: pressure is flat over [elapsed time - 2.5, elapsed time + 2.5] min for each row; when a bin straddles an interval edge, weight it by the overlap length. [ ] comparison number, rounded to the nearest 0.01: 1.07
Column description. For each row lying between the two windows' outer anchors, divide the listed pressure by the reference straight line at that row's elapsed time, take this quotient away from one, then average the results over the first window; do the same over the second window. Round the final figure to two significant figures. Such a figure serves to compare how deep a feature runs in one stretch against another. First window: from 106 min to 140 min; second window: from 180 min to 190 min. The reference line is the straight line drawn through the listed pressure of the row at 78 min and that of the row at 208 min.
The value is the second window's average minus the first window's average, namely 0.14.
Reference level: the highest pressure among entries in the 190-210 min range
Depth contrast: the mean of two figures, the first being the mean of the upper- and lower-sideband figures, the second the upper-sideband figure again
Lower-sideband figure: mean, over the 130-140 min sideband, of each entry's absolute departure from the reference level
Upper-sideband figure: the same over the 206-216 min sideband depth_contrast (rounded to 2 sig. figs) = 0.80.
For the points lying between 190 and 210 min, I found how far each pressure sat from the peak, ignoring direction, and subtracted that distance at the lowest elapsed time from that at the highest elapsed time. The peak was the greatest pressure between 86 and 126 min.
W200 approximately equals 1.3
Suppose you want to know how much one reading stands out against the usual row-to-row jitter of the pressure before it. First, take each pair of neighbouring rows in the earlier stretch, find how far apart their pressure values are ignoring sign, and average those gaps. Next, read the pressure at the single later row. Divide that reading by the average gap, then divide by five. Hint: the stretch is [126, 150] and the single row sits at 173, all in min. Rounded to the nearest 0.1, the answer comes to 2.0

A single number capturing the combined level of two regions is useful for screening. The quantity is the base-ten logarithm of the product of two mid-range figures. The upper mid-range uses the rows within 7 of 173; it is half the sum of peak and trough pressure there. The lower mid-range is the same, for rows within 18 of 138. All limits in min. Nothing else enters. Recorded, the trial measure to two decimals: 2.24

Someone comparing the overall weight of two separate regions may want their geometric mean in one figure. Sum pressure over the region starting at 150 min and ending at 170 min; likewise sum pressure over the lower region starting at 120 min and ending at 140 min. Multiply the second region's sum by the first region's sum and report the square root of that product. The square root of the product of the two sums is 53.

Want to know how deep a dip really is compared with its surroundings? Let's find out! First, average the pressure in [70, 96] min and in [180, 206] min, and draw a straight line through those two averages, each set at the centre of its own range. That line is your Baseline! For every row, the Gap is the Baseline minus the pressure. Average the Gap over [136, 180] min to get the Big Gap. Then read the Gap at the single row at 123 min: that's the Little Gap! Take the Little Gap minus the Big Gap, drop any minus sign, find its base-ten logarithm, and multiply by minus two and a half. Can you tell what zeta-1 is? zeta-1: 0.6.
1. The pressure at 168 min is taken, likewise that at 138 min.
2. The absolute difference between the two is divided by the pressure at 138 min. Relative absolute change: 0.23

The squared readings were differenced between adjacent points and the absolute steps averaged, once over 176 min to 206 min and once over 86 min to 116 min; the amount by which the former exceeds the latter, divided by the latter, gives -0.27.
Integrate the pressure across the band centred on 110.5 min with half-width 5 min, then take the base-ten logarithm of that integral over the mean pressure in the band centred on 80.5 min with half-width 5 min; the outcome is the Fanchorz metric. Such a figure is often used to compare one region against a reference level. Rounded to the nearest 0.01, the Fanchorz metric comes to 1.03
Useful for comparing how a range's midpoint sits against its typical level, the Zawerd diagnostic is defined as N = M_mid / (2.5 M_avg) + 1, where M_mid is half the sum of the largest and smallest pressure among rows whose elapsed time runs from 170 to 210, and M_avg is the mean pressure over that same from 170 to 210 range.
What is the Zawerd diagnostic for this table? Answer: 1.41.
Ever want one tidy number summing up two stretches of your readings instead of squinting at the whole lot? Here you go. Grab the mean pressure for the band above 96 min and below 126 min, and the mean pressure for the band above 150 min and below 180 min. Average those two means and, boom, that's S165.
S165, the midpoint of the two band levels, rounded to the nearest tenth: 11.9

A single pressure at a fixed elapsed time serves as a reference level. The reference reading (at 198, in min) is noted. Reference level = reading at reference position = 12.6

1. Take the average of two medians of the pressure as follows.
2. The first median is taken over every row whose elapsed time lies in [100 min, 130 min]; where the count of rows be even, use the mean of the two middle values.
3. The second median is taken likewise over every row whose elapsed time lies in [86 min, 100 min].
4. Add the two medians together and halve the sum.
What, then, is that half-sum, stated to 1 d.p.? 11.3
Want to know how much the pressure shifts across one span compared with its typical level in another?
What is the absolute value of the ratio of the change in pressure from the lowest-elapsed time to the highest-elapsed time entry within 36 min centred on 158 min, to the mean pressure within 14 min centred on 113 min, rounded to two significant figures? 0.19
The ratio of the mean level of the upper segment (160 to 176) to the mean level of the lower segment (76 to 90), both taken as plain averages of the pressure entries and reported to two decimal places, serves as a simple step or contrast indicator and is 1.11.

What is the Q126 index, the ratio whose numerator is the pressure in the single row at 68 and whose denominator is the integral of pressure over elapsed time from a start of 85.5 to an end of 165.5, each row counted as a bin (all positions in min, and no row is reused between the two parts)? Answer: 0.0122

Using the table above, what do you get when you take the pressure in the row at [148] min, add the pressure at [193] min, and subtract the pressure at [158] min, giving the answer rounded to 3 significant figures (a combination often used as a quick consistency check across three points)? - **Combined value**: 12.2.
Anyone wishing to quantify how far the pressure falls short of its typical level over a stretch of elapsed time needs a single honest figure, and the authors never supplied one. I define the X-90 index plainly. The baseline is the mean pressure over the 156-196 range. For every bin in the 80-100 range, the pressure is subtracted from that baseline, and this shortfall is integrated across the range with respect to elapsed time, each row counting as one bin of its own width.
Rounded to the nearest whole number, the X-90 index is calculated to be 27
